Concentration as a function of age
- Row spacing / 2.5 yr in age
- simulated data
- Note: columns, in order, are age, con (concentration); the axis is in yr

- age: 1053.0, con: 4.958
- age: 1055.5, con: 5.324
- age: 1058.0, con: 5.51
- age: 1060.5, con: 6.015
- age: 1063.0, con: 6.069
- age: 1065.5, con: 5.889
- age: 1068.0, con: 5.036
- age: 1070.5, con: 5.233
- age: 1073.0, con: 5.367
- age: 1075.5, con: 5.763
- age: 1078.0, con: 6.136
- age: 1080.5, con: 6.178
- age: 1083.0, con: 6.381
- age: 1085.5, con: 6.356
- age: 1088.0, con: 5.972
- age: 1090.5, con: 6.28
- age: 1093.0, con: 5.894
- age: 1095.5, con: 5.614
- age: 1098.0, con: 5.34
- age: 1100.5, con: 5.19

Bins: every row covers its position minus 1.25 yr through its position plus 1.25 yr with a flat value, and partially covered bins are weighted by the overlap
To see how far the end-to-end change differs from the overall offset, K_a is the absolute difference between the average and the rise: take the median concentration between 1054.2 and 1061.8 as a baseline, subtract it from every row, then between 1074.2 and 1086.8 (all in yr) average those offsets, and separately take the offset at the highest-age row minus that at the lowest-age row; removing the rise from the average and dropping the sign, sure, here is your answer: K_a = 0.06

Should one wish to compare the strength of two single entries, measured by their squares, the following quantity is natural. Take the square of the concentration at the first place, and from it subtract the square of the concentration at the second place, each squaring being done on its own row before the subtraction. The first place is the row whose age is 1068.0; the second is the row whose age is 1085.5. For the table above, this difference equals -15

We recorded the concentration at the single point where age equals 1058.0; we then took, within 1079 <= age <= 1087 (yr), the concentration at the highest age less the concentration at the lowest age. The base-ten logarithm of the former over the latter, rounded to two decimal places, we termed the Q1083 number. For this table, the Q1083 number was 1.49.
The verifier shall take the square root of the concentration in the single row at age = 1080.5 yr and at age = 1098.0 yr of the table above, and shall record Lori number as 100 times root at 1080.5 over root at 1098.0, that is 108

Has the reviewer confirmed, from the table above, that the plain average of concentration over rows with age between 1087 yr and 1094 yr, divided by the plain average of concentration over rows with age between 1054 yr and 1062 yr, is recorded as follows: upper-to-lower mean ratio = 1.08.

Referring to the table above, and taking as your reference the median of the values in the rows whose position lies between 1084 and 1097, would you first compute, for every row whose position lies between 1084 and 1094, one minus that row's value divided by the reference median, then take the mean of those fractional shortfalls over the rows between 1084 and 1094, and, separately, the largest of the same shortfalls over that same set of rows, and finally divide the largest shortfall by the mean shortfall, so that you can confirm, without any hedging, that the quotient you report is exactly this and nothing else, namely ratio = -0.5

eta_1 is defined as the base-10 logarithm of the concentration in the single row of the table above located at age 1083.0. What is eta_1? 0.80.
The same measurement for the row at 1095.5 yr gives 0.75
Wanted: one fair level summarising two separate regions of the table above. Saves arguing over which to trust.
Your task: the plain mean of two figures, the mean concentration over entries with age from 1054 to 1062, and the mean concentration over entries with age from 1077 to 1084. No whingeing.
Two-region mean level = 5.92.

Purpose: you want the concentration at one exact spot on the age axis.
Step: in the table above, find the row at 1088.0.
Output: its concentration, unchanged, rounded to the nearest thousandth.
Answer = 5.972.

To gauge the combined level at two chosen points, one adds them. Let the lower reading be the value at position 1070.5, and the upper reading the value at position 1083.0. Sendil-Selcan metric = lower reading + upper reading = 11.6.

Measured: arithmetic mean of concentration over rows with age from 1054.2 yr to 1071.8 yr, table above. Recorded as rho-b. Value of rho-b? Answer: 5.6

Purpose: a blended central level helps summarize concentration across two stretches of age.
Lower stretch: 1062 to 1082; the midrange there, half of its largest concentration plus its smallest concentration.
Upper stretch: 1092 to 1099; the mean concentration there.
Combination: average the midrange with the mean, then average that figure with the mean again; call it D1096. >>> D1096 5.61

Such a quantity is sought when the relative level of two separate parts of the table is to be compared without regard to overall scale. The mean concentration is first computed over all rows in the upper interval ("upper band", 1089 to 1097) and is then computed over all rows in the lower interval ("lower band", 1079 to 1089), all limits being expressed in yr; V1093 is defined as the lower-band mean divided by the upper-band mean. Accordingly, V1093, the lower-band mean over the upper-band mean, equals 1.05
